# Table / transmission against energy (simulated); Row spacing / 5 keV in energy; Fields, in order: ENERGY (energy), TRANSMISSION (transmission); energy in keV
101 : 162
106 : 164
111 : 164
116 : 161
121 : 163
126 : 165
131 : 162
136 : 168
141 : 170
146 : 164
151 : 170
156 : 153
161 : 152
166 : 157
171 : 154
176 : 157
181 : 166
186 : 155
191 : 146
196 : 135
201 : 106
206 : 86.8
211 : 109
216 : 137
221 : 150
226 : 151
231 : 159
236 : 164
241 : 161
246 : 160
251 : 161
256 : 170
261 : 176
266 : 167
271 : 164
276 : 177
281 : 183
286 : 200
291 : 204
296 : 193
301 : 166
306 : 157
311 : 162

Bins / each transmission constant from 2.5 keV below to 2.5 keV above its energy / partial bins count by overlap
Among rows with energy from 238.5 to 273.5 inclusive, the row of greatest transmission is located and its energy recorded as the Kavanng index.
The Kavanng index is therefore 261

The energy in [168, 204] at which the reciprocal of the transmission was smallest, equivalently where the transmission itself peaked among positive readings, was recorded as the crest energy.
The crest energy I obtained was 181 keV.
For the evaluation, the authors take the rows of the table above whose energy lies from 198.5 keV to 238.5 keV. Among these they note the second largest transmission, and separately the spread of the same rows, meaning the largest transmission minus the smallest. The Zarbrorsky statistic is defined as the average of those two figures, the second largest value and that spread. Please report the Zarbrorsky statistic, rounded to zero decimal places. 118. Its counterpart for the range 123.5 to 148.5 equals 88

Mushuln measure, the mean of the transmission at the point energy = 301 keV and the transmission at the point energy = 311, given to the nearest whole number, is 164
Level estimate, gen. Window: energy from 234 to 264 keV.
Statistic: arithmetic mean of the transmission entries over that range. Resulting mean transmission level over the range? 165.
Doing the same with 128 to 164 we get 163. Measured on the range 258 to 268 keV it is 172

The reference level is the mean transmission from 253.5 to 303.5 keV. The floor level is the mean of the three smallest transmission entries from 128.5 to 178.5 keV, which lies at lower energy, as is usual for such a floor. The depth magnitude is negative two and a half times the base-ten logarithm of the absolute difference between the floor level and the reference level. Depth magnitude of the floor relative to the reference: -3.6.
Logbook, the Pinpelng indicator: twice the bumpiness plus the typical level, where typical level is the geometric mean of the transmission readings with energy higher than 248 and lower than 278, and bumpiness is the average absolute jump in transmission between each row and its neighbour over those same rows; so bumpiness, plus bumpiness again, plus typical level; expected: 185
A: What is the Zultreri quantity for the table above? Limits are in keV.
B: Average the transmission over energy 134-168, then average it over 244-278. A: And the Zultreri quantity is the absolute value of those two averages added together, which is 330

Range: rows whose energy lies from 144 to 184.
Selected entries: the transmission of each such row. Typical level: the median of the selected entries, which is 157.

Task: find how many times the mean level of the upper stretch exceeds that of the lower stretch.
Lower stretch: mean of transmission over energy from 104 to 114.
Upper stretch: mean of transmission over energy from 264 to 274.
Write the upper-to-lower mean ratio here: 1.01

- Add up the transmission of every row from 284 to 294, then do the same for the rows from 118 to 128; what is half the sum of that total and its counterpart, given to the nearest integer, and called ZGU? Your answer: 366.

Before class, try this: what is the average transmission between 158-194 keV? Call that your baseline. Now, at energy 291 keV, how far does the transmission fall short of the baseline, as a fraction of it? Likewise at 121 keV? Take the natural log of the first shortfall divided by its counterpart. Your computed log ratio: 1.8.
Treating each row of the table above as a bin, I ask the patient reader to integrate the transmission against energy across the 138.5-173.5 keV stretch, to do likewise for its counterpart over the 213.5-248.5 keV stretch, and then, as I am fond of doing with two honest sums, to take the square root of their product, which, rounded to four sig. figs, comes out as 5504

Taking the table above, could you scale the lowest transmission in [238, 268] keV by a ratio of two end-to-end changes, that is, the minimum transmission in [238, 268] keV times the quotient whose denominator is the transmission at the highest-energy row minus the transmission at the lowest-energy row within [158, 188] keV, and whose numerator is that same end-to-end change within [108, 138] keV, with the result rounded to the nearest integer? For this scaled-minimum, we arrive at 213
